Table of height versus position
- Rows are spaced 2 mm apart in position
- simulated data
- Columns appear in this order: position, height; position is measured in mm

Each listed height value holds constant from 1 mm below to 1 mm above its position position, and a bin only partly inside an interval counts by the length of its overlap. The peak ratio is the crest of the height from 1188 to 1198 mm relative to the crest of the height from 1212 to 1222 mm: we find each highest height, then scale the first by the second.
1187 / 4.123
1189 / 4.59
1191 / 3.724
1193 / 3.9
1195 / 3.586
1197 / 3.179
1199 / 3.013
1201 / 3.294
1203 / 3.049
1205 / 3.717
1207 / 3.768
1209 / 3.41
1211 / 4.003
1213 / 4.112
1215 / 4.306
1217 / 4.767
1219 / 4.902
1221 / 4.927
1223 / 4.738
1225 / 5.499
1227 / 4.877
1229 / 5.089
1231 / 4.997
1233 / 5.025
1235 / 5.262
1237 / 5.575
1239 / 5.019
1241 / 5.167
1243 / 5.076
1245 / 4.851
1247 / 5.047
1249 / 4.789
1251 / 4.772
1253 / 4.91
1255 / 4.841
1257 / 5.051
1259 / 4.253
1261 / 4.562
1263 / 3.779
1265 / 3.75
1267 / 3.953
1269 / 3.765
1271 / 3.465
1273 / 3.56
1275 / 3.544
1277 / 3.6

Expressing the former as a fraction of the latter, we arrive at 0.93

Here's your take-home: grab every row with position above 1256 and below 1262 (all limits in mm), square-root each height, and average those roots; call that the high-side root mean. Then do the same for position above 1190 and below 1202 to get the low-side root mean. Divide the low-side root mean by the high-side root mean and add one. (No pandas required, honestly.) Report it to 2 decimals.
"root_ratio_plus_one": 1.86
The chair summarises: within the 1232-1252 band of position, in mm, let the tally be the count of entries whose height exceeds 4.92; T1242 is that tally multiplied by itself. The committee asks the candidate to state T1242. 49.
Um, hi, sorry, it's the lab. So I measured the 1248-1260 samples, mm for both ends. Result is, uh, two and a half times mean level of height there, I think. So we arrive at 12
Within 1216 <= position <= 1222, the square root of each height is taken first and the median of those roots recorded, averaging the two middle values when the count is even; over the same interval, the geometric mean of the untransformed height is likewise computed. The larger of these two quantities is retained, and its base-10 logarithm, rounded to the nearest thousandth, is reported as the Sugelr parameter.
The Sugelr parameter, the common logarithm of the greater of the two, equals 0.687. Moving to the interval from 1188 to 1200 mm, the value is 0.560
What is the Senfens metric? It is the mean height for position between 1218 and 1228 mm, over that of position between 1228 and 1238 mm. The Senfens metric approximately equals 0.96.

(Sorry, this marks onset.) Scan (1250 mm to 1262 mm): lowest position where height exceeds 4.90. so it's 1253 mm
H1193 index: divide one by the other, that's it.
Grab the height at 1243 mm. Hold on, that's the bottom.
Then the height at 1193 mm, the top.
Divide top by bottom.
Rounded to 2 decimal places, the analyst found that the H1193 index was 0.77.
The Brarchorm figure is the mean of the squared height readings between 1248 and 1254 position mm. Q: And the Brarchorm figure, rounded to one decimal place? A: 23.3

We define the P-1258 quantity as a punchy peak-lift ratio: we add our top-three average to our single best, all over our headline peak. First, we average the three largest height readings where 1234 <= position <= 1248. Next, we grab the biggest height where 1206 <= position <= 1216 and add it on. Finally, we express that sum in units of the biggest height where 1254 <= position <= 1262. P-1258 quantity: 1.9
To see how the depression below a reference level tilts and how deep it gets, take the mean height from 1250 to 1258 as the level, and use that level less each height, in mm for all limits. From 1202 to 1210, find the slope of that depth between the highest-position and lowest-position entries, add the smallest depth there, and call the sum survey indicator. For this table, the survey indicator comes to 1.1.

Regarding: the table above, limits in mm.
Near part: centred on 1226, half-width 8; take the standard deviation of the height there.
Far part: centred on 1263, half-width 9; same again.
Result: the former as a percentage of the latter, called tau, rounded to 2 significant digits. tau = 41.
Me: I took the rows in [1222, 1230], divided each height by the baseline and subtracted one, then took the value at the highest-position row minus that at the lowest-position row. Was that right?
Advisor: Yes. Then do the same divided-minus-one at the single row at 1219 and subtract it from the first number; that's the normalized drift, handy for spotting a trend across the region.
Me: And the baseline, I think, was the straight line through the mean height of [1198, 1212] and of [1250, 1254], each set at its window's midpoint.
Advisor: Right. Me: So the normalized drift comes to -0.23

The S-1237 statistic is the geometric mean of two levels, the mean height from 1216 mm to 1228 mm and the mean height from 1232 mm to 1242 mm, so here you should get 5.08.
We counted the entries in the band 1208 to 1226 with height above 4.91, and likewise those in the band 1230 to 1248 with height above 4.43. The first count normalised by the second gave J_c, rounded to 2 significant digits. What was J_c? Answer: 0.22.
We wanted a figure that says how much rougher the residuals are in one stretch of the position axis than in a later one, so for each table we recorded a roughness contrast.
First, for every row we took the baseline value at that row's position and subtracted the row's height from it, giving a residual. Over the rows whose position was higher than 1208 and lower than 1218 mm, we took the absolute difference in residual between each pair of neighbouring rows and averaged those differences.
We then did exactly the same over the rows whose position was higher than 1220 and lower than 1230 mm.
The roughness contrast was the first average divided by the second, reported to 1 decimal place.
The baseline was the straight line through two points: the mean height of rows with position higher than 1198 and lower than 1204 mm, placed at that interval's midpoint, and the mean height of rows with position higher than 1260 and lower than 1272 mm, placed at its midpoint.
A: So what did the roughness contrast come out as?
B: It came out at 0.7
